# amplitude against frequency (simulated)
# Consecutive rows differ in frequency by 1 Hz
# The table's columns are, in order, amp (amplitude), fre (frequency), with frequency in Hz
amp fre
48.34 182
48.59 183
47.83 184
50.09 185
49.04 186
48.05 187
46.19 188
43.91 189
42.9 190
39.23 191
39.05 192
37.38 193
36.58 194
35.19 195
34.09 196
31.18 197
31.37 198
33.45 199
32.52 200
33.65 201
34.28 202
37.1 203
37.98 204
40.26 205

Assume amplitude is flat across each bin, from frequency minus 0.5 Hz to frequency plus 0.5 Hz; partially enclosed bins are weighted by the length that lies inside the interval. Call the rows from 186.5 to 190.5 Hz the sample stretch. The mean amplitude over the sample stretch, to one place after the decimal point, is 45.3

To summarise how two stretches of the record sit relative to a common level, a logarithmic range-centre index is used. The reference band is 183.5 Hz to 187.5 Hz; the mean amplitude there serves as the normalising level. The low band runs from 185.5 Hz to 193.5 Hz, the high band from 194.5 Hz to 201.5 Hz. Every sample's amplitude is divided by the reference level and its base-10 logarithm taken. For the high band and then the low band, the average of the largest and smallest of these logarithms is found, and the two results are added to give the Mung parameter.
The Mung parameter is -0.22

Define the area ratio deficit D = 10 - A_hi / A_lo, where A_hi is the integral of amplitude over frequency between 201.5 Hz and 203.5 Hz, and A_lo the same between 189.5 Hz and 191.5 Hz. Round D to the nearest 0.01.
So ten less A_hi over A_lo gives 9.13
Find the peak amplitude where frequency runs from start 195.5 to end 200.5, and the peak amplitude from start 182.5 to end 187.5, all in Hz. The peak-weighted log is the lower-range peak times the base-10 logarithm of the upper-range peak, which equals 77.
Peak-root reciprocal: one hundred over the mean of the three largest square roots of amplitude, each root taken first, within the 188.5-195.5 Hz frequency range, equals 15.4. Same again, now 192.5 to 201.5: 16.6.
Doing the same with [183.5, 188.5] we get 14.3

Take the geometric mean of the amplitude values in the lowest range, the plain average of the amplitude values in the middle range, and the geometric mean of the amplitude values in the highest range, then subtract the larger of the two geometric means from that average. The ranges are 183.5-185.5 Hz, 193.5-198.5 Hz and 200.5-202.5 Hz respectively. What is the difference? -15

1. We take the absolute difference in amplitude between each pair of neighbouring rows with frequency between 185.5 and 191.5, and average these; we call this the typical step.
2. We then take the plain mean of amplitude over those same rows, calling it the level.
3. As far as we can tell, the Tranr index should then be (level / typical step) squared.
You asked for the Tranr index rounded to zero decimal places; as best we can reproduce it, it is 523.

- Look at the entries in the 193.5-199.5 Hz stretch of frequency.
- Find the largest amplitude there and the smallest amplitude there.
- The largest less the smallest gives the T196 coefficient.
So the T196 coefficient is 5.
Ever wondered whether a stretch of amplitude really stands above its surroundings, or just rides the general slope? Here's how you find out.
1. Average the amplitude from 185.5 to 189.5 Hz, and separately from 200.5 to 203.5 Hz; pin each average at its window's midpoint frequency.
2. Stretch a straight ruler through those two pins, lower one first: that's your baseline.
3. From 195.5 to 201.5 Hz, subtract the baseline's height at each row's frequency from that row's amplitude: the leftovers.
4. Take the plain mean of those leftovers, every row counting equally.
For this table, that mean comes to -5.1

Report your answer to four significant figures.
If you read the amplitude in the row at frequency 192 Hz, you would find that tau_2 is 39.05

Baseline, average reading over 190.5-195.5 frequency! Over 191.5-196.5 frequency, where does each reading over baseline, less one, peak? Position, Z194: 192 Hz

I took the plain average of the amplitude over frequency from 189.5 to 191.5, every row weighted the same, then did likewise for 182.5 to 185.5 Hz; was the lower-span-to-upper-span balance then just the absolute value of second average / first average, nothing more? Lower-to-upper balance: 1.19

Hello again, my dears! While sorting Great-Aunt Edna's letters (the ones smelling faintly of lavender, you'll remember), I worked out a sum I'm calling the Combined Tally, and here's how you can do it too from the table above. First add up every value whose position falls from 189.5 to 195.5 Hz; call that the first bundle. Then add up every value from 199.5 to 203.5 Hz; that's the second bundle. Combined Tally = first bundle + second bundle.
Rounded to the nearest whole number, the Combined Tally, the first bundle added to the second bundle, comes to 368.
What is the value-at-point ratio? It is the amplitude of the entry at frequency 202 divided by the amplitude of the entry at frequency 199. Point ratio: 1.02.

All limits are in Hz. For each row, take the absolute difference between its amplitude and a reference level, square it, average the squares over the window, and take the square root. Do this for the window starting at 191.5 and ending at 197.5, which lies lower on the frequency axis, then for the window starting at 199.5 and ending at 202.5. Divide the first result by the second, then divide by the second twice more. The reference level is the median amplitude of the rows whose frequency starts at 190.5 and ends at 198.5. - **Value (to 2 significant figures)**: 0.16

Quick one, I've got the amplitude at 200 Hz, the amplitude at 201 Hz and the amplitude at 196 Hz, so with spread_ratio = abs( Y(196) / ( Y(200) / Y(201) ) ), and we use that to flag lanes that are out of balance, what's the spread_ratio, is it 35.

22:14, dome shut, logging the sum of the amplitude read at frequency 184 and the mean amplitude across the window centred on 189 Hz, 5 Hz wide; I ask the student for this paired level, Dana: 92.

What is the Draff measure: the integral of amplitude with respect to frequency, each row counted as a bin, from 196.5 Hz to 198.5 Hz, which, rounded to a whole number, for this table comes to 63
